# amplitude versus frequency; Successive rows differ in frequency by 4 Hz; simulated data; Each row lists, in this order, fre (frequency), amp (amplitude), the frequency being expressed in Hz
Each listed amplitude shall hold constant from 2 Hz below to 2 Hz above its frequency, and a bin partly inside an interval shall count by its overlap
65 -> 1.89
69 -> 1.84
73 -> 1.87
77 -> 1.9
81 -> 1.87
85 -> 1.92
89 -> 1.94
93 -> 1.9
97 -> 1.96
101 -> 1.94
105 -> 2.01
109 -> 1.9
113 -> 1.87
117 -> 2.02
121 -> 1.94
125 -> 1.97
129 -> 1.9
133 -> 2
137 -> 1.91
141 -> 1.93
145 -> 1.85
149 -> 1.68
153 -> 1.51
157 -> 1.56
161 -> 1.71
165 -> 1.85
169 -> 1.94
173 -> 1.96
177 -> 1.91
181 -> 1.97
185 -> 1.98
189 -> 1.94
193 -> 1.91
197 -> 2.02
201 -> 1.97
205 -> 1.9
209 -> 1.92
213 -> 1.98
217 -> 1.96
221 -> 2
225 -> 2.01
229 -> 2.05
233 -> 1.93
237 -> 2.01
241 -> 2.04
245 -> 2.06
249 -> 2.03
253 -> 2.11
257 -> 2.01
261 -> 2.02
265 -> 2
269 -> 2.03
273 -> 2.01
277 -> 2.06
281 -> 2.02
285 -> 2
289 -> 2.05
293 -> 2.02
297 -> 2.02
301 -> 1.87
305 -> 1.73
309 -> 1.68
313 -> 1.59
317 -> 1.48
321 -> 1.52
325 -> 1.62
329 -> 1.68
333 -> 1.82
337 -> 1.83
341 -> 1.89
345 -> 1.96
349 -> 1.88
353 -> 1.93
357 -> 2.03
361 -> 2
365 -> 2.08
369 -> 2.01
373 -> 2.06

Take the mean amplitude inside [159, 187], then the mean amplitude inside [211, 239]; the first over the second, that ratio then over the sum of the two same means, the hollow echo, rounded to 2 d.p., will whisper 0.25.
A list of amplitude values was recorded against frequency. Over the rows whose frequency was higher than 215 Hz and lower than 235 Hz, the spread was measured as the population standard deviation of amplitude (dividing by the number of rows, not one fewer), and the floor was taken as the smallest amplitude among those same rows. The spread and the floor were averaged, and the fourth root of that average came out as 0.996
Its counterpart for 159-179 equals 0.974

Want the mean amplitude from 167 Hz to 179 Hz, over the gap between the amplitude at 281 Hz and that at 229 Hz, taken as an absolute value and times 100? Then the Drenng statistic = 6456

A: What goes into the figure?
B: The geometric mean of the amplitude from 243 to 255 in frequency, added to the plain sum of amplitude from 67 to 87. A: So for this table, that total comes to 11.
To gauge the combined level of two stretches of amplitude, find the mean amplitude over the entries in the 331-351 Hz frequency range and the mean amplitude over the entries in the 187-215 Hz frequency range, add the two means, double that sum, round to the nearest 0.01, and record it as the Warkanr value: 7.65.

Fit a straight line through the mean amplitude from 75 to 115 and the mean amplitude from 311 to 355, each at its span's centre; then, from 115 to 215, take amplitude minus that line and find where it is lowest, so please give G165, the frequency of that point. 153 Hz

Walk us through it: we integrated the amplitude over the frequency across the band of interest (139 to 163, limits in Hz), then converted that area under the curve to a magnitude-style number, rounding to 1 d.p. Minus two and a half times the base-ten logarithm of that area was -4.0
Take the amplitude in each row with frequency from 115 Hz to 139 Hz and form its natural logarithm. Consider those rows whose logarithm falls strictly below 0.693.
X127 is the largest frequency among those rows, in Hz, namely 137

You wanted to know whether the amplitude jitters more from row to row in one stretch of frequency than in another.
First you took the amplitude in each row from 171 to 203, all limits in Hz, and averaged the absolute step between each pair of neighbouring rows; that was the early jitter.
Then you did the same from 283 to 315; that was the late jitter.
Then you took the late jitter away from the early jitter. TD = -0.023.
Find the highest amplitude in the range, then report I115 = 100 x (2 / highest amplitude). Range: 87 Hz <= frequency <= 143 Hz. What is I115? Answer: 99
